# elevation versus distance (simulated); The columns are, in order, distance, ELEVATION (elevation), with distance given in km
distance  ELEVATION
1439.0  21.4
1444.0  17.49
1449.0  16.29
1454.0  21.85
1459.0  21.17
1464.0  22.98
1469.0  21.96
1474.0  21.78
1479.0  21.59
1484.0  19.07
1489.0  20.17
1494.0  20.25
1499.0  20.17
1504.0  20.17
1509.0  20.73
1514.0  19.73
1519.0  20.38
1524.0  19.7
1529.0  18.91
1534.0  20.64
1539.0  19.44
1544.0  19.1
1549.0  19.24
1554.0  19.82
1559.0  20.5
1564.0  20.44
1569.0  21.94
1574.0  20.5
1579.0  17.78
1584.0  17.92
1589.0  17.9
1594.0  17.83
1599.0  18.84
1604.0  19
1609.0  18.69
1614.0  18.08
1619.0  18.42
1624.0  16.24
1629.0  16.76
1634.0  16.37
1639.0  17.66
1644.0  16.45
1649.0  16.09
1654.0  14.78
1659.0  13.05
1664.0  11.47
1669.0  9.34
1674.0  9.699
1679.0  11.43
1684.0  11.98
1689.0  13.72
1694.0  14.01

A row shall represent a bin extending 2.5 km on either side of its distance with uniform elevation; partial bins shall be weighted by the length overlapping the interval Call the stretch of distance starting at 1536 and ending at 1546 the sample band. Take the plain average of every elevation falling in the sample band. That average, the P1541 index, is 19.3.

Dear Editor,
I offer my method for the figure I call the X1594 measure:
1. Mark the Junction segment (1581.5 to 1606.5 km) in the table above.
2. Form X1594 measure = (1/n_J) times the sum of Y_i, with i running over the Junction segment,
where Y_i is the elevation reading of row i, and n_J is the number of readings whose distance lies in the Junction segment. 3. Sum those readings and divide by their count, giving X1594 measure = 18.3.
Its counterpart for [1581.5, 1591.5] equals 17.9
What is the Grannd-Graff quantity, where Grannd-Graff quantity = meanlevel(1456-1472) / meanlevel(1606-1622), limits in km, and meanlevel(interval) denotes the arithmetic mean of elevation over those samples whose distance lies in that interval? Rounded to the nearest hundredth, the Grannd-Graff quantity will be 1.20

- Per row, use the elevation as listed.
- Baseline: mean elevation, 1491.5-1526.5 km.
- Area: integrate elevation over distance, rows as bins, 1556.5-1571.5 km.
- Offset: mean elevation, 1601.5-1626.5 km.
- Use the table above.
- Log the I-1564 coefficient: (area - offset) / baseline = 14.7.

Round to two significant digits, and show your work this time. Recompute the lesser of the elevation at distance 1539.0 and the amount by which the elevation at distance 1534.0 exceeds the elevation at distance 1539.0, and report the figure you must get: 1.2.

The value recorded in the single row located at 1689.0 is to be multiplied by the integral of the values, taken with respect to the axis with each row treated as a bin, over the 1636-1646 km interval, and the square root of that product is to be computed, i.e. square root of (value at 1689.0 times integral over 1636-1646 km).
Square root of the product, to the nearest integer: 48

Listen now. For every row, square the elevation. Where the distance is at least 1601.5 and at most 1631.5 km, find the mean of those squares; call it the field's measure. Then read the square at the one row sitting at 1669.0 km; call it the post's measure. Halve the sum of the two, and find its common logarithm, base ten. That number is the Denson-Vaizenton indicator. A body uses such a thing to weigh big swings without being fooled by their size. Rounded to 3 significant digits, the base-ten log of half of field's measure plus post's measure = 2.31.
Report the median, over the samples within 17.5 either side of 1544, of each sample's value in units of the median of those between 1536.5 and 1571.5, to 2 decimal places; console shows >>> 0.98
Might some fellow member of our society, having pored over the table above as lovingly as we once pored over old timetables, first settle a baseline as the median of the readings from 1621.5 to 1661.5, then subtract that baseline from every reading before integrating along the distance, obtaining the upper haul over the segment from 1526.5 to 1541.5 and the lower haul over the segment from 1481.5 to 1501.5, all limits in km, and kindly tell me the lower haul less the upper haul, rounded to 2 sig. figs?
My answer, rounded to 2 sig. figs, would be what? 22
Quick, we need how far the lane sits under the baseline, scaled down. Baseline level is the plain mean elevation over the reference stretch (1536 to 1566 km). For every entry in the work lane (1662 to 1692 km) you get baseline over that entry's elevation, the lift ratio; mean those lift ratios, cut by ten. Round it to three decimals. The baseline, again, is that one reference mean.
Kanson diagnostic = 0.178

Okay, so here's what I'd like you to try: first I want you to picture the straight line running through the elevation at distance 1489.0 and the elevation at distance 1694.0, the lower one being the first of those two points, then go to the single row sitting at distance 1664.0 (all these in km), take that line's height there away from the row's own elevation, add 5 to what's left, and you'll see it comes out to 1.6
